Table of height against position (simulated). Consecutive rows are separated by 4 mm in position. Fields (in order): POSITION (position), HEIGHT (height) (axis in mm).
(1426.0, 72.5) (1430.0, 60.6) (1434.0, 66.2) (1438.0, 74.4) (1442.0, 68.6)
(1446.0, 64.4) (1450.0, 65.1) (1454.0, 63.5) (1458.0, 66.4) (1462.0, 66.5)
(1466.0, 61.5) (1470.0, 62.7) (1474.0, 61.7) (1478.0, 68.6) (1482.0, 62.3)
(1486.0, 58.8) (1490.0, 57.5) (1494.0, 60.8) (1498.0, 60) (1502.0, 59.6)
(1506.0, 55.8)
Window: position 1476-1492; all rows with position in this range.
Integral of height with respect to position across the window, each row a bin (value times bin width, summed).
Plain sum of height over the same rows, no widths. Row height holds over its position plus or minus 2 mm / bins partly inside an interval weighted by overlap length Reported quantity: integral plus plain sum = 1236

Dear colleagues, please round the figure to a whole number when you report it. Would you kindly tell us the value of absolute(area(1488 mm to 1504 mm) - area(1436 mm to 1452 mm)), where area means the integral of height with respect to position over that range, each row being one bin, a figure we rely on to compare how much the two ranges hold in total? 138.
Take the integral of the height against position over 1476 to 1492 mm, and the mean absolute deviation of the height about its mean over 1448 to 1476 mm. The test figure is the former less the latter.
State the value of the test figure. 987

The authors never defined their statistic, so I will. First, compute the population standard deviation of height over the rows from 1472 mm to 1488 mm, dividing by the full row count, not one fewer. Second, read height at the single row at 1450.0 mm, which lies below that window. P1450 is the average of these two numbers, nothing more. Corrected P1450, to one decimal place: 34.3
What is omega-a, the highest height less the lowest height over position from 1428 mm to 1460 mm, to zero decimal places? 14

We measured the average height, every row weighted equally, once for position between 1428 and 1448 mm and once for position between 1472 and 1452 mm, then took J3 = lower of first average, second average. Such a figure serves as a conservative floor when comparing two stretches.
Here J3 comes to 64.1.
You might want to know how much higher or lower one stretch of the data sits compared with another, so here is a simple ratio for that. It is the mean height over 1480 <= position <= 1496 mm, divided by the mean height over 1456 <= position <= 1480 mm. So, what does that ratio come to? 0.93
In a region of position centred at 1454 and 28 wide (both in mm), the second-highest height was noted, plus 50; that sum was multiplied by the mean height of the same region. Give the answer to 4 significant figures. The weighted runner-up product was 7589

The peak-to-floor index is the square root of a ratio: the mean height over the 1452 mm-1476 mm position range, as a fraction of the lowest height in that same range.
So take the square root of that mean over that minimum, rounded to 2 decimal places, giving 1.02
